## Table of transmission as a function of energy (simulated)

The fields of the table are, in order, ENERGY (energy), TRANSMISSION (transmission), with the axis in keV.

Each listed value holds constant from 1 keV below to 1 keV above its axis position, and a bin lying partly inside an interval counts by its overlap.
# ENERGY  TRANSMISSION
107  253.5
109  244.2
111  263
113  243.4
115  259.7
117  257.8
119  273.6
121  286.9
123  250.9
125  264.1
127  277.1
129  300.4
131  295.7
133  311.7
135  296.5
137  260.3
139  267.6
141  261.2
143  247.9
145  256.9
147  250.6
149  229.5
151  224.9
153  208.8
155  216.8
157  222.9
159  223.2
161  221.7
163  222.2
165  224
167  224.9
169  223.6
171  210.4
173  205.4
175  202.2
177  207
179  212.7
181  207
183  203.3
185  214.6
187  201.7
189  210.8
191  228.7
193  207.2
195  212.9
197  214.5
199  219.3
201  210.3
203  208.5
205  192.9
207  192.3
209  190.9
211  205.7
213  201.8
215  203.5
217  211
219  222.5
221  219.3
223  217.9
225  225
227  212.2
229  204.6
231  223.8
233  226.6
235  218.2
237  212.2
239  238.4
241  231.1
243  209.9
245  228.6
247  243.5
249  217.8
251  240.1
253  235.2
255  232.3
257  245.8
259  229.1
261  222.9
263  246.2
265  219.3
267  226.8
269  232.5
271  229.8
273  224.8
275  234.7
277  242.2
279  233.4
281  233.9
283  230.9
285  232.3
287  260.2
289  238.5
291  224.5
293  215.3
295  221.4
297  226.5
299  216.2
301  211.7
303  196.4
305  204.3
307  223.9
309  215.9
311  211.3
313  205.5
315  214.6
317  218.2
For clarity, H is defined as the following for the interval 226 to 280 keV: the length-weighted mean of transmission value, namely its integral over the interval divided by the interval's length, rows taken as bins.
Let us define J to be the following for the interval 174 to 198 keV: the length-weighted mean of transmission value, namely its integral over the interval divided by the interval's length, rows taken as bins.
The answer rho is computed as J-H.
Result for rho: -18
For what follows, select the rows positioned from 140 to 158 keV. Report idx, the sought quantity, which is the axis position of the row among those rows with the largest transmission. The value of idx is 141 keV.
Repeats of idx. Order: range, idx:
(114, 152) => 133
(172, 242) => 239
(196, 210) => 199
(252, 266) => 263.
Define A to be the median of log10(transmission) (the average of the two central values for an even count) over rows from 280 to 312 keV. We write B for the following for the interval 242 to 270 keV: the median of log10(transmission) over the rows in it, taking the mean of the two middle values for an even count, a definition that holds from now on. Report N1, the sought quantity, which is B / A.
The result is 1.007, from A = 2.35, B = 2.36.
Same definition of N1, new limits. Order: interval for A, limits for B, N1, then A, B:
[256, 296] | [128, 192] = 0.993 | 2.36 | 2.35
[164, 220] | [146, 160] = 1.012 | 2.32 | 2.35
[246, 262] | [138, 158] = 1.004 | 2.37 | 2.38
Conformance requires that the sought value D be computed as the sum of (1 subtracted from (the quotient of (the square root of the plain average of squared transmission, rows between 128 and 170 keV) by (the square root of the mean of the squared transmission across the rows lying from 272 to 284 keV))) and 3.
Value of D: 3.07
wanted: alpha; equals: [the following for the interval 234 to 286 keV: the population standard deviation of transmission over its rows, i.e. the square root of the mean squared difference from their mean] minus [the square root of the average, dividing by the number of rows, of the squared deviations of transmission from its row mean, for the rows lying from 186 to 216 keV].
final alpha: 0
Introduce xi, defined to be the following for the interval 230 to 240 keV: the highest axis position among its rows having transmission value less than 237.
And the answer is 237 keV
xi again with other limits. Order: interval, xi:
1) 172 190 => 189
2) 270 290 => 285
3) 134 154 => 153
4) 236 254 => 253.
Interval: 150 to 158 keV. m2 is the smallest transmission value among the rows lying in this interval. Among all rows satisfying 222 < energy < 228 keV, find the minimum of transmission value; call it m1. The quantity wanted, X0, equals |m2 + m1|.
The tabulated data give 421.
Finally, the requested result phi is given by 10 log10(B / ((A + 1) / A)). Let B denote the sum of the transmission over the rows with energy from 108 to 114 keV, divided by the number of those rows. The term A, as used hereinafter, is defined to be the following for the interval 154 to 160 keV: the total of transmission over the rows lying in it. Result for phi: 24.0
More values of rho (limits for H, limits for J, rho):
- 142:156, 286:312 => -13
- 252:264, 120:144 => 41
